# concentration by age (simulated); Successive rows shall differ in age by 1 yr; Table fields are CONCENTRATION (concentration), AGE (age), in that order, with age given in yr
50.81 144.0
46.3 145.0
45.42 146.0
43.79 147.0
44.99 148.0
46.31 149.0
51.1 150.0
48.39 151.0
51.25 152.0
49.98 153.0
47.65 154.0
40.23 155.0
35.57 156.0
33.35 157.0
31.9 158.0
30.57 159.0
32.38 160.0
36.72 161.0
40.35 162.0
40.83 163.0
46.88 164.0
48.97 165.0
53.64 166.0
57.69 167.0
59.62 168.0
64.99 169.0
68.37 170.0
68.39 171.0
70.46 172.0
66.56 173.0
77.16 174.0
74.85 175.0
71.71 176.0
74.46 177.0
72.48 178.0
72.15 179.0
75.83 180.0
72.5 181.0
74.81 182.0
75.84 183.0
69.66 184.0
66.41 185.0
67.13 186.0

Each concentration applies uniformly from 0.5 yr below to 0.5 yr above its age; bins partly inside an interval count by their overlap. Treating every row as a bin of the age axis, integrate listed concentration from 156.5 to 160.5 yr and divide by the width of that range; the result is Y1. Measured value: 32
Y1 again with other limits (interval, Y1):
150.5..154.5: 49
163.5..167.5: 52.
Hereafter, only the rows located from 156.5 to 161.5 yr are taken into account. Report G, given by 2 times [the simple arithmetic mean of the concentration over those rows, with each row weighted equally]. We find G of 66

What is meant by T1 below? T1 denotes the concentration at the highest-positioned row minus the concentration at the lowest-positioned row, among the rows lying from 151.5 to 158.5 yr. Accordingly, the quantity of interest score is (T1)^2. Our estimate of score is 374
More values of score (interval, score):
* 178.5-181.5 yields 0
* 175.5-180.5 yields 17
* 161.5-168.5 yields 371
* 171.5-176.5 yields 2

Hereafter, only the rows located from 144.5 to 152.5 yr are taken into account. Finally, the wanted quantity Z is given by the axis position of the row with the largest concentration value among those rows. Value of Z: 152.0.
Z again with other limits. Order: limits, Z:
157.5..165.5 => 165.0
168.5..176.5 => 174.0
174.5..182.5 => 180.0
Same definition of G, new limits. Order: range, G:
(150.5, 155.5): 95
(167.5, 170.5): 129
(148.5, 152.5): 99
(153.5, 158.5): 75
